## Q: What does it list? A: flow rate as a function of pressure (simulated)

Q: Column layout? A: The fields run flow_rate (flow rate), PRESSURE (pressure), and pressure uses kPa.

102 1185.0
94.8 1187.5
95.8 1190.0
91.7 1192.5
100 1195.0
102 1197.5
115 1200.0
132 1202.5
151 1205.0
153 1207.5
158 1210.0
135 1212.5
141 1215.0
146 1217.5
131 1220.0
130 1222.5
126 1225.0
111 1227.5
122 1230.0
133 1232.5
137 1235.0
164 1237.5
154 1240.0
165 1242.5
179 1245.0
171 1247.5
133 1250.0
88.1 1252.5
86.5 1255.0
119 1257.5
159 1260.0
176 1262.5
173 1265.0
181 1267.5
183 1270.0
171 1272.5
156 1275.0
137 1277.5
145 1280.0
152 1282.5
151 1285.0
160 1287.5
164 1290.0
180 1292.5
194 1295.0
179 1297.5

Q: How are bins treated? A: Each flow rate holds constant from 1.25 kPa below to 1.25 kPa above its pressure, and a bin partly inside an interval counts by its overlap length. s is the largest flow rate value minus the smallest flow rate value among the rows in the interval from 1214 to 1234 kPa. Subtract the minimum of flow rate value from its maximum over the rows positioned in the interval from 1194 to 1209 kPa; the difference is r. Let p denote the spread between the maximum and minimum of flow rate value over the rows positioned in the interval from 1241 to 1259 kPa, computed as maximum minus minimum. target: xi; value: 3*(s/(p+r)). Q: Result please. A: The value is 0.7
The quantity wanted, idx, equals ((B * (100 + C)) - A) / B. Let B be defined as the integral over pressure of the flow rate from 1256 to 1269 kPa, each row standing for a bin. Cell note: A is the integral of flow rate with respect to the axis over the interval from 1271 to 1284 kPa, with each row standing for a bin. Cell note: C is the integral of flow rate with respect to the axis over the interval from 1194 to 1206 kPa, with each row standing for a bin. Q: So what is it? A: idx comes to 1536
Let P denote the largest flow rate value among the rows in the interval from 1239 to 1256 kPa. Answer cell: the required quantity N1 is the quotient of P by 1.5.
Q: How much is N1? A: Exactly 119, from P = 179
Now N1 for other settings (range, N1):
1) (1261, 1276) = 122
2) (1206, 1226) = 105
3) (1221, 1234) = 89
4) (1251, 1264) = 117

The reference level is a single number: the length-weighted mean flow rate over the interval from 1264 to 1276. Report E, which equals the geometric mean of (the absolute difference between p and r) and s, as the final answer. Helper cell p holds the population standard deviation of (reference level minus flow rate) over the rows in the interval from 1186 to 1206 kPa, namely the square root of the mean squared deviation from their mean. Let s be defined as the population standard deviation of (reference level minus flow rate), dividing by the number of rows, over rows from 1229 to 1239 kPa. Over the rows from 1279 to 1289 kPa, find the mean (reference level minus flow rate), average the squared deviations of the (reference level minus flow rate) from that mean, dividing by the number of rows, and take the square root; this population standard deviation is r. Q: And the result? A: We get 15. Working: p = 20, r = 5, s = 15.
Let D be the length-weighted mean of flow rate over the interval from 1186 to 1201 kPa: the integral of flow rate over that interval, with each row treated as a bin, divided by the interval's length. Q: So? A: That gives 100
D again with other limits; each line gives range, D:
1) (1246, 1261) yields 126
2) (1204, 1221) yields 145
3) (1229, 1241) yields 142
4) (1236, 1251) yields 161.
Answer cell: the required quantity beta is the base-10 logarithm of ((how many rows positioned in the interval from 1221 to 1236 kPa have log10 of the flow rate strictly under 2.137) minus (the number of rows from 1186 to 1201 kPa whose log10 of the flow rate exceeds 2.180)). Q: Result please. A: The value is 0.78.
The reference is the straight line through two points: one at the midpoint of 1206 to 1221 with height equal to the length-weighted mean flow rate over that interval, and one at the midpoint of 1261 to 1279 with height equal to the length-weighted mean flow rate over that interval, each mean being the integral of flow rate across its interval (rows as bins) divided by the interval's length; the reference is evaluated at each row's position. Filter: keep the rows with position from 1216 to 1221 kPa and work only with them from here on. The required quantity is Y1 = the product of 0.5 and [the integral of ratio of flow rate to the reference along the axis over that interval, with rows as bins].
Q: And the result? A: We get 2.4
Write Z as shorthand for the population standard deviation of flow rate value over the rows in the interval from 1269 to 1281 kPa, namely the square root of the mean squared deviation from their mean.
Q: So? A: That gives 17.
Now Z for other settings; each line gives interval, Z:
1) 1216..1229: 11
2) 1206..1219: 8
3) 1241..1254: 33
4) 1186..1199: 4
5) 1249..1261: 28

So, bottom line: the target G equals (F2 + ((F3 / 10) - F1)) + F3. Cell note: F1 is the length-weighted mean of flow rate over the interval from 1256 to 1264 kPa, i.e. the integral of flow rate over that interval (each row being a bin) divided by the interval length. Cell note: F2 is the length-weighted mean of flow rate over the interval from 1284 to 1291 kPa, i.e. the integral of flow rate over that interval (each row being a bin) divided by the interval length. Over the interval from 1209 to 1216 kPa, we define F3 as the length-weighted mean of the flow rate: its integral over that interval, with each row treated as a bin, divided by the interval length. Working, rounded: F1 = 150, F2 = 158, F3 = 144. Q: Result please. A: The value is 167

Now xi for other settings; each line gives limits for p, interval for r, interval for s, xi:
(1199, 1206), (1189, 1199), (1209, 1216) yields 1.5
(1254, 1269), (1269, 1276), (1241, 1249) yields 0.3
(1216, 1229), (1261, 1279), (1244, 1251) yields 1.7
